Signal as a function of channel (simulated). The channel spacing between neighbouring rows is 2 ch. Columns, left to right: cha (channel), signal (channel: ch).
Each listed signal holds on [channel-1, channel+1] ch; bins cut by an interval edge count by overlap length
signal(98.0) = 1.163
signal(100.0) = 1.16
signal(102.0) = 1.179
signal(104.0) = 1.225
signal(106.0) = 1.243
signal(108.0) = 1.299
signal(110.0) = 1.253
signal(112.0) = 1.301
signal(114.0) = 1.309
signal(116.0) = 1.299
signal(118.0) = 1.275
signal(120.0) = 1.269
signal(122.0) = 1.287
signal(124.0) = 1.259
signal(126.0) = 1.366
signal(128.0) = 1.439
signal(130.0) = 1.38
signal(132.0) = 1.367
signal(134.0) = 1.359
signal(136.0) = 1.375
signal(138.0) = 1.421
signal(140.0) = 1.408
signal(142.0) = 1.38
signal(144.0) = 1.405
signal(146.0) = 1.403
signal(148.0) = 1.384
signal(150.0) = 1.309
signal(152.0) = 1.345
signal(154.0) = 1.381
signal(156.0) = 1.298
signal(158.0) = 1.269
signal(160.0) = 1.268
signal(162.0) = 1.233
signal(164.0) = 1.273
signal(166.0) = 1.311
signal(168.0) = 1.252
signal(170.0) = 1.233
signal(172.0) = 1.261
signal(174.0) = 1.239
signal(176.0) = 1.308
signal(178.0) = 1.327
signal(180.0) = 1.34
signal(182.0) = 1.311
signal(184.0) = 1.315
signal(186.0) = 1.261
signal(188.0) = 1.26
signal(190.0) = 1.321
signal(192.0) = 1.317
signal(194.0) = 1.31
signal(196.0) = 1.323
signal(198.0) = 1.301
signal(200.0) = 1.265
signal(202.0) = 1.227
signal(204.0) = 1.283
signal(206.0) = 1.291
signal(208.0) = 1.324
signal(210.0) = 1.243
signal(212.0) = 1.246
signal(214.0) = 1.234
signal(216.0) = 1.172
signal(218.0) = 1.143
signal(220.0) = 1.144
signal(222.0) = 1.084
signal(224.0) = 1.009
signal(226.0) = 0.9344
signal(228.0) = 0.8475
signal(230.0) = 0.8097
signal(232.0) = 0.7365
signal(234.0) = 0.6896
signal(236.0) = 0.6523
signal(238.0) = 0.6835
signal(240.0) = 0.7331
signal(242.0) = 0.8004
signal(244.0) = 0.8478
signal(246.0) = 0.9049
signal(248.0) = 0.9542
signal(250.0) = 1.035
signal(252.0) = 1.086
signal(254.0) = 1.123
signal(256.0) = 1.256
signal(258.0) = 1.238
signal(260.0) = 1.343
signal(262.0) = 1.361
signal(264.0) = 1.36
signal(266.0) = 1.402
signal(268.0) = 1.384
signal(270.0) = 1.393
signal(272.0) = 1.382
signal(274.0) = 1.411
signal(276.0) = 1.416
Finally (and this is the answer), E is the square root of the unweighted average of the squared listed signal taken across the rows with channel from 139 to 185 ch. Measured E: 1.32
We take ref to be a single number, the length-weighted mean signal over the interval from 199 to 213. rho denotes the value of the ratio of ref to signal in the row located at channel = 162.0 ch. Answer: 1.03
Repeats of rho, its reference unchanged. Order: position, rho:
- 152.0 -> 0.94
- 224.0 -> 1.26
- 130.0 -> 0.92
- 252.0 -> 1.17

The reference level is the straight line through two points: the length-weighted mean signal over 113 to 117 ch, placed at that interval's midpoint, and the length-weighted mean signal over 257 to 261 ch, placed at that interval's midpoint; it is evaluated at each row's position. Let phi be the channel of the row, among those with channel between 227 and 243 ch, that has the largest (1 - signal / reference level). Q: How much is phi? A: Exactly 236.0 ch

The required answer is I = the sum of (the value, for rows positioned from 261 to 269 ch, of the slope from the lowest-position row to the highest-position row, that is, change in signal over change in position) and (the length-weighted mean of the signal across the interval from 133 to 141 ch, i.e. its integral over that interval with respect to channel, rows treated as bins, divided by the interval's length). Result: 1.39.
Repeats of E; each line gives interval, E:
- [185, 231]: 1.20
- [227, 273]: 1.08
